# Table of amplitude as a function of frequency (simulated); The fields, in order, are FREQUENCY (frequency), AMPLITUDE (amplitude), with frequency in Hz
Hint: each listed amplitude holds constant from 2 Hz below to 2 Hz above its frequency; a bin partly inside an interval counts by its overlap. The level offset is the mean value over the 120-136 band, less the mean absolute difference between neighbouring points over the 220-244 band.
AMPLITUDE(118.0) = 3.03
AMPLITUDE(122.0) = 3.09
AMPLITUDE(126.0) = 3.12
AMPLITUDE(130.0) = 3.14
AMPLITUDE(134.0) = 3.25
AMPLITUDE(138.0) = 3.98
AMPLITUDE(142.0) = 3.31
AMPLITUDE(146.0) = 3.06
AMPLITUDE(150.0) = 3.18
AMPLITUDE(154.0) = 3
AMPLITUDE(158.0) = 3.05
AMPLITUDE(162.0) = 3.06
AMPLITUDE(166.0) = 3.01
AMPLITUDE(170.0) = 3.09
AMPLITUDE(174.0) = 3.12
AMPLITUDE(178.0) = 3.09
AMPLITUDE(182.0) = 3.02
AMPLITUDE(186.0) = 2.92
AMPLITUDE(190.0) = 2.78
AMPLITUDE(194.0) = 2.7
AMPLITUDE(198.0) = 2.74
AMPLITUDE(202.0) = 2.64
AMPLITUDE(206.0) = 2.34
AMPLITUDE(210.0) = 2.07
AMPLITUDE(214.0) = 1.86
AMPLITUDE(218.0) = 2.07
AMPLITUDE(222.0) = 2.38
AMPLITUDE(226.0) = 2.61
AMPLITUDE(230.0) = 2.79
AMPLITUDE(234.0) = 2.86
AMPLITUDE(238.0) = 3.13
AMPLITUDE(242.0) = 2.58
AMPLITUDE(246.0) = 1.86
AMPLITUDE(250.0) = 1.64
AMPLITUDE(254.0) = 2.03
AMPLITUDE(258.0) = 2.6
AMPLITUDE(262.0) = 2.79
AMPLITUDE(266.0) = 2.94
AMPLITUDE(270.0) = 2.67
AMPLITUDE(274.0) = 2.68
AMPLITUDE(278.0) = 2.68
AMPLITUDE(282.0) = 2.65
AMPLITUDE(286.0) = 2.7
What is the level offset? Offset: 2.89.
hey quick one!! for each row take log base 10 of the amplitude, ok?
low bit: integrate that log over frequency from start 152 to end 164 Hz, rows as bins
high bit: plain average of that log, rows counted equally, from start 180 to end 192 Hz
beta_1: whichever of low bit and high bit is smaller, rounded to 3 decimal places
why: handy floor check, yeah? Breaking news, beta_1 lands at 0.463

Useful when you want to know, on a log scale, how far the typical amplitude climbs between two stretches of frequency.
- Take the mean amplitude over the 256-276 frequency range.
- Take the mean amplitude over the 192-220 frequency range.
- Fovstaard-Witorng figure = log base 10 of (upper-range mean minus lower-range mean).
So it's -0.41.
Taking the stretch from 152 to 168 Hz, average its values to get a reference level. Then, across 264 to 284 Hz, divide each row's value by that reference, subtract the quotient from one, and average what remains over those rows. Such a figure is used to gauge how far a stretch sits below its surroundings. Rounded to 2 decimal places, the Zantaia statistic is 0.10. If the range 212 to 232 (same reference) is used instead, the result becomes 0.23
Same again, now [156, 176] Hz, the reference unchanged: -0.01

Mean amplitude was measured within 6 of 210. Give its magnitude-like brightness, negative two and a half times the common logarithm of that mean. -0.80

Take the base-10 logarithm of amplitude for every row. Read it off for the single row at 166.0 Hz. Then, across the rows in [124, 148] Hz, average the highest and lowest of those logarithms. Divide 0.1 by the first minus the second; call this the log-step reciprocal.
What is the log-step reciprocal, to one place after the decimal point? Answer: -1.6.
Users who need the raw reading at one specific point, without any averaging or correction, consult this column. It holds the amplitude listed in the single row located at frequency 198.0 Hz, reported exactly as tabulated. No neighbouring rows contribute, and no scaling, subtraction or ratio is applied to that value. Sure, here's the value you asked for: 2.74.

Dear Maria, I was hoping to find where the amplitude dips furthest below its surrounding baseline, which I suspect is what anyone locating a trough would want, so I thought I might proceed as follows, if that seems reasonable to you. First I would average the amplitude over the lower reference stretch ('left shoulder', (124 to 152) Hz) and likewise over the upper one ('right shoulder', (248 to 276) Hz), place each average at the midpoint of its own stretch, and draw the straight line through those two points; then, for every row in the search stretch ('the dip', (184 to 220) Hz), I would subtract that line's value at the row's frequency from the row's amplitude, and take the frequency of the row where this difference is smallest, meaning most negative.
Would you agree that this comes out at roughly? 214.0 Hz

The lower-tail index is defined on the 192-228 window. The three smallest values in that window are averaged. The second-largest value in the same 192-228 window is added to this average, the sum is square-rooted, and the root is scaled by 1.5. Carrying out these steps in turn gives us 3.25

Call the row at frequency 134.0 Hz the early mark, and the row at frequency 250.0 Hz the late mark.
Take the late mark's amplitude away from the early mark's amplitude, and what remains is 1.6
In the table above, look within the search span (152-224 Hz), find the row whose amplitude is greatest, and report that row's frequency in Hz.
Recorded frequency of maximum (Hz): 174.0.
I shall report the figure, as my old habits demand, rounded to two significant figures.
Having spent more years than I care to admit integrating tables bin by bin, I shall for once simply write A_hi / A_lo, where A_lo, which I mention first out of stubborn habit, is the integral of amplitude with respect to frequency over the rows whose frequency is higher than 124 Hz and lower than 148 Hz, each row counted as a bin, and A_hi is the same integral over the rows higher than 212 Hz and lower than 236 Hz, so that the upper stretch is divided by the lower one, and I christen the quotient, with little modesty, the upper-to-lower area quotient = 0.73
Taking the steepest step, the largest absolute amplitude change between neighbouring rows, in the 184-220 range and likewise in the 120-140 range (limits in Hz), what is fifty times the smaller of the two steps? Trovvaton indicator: 15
